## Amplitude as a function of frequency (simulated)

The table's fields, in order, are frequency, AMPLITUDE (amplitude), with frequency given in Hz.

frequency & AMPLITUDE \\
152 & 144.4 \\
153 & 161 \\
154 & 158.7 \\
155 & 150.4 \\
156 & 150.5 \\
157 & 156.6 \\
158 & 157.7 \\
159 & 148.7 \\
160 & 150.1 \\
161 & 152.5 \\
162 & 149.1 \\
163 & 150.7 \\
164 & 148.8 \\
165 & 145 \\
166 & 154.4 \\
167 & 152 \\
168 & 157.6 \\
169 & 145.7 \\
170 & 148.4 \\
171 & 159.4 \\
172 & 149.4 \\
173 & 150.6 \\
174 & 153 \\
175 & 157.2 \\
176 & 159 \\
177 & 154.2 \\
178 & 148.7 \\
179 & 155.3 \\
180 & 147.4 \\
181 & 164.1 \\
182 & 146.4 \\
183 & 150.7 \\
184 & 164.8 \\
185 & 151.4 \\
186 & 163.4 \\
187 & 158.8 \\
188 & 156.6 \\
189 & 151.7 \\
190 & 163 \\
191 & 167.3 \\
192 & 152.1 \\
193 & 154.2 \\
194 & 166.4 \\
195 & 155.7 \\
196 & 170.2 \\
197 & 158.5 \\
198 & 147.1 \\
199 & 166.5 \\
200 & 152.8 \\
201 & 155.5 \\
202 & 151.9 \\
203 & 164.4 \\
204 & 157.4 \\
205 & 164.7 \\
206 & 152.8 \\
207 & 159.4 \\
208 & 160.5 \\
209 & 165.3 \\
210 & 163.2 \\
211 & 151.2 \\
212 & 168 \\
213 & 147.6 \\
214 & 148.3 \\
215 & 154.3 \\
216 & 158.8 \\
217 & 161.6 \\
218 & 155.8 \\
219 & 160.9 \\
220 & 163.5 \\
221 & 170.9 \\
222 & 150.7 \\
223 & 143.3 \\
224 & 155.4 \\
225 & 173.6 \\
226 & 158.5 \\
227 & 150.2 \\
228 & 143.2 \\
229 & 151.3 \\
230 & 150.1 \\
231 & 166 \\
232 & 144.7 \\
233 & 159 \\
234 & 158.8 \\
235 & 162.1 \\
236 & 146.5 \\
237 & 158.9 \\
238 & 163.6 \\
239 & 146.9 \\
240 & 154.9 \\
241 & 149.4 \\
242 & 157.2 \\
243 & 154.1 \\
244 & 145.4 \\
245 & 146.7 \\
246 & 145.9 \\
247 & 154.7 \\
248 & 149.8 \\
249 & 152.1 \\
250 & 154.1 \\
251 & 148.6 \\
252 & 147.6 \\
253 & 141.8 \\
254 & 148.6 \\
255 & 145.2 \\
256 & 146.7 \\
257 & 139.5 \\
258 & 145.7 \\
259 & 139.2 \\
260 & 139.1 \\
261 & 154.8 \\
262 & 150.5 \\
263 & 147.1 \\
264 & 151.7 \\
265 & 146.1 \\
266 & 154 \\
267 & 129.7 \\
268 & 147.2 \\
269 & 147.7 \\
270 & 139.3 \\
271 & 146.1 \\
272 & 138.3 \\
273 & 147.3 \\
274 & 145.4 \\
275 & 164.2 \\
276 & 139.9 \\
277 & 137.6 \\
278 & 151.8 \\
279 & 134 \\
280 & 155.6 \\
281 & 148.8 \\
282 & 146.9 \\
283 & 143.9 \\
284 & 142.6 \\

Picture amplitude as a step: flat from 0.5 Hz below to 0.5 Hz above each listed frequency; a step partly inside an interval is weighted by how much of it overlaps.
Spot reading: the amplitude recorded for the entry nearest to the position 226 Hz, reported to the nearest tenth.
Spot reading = 158.5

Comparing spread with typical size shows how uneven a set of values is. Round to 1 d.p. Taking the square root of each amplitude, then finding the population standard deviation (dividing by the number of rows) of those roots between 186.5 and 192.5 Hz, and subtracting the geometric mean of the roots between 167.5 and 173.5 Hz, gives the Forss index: -12.1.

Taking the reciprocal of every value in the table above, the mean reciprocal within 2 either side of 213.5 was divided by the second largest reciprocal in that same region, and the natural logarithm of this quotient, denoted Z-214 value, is -0.039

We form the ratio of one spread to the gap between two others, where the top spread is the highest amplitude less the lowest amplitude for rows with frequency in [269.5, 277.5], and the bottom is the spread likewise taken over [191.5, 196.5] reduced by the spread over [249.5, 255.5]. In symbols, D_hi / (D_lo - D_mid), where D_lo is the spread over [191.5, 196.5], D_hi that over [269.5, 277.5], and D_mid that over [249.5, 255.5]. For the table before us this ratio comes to 4.6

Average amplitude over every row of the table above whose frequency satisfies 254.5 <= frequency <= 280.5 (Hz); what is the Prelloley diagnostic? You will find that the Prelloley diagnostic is 146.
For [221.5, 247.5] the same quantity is 154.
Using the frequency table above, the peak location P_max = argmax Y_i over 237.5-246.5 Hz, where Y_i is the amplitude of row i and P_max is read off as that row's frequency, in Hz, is 238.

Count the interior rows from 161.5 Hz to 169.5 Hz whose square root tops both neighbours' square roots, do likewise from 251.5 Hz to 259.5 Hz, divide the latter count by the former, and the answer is 1.00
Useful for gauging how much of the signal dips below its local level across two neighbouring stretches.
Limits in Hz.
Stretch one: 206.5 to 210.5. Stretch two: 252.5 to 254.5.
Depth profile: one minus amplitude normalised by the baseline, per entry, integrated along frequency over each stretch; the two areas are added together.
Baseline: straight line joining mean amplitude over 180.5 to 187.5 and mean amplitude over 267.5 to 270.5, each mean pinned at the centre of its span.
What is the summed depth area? -0.199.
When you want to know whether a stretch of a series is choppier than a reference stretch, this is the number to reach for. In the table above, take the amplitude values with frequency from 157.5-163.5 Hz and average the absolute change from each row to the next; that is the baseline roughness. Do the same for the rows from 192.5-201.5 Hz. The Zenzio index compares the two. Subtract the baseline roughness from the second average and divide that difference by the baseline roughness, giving 2.4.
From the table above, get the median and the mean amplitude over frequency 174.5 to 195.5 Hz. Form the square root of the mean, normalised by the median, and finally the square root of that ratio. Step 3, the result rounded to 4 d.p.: 0.2835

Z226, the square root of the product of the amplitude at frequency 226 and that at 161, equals 155.5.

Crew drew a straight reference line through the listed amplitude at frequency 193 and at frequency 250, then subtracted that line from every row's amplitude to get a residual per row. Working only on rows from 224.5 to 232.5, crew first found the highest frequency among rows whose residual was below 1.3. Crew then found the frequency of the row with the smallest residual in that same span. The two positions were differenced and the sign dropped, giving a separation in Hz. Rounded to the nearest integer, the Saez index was 4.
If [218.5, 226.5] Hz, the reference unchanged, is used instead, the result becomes 1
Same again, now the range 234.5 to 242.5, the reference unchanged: 5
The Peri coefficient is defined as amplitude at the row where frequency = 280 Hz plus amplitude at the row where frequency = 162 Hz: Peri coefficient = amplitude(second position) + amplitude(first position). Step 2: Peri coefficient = 305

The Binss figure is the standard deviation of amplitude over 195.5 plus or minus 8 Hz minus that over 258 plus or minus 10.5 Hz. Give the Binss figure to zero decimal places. 1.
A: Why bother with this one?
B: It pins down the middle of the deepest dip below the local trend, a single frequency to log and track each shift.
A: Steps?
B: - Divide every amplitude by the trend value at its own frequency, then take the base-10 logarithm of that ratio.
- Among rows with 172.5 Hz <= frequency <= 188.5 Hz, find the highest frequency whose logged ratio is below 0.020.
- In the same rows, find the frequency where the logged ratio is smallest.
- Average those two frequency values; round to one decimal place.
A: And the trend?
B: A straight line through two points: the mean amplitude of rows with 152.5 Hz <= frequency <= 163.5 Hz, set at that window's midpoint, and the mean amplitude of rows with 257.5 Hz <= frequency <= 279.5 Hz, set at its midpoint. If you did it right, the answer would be 185.0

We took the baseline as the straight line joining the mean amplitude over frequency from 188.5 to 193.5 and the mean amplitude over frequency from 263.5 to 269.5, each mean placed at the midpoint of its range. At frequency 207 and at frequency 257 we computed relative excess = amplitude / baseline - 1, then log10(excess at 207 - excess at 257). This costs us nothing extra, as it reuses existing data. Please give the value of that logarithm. -1.09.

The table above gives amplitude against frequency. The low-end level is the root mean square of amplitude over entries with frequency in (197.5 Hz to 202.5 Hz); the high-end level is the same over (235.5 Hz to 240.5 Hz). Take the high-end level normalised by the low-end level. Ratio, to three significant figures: 0.996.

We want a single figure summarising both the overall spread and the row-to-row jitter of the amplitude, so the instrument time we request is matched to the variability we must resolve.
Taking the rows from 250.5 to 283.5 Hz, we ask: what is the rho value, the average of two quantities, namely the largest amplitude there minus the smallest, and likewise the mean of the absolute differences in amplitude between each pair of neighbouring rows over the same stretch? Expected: 21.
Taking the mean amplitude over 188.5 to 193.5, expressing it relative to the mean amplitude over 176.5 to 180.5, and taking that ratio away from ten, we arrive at 8.96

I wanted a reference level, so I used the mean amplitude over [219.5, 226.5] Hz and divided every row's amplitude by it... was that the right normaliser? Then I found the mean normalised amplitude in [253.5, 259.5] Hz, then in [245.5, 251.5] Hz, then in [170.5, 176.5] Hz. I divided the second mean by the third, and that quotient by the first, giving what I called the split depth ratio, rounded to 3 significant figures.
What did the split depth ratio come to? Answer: 1.08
